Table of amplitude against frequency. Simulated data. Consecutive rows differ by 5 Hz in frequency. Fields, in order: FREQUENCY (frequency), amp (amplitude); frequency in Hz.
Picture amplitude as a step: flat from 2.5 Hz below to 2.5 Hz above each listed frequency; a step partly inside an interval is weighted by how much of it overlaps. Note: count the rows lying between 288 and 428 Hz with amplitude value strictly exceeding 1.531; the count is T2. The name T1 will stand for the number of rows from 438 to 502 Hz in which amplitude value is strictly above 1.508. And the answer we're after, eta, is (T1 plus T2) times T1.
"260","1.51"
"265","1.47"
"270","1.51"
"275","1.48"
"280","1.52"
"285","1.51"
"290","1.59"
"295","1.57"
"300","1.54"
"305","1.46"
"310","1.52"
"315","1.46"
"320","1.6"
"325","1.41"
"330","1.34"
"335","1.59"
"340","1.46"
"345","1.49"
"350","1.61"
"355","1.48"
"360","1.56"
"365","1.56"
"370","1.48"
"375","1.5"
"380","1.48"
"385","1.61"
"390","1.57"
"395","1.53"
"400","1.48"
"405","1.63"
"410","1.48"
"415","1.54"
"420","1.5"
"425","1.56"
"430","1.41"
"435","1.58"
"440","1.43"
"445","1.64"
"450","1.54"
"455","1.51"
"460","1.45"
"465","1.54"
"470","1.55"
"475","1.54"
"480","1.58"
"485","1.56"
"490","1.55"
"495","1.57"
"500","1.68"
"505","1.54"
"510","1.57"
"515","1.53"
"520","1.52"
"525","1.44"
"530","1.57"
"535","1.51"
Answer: 264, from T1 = 11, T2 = 13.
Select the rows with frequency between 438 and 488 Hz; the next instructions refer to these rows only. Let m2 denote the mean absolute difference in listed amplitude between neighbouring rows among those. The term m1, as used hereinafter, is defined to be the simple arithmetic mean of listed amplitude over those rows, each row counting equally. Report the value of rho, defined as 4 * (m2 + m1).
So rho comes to 6.39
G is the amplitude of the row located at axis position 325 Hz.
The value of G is 1.41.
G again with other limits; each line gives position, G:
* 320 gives 1.6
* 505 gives 1.54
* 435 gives 1.58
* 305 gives 1.46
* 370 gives 1.48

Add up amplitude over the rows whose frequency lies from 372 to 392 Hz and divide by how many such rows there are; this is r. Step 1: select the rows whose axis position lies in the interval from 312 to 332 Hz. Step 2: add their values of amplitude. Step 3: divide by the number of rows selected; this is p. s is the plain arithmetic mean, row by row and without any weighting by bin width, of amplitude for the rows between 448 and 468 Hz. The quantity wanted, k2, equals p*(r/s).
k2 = 1.48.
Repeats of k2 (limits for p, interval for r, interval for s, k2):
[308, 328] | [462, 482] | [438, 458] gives 1.52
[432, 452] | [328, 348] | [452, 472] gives 1.50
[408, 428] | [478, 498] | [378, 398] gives 1.54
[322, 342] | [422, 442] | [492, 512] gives 1.36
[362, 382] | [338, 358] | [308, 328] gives 1.52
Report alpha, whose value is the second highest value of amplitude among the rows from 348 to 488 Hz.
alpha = 1.63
